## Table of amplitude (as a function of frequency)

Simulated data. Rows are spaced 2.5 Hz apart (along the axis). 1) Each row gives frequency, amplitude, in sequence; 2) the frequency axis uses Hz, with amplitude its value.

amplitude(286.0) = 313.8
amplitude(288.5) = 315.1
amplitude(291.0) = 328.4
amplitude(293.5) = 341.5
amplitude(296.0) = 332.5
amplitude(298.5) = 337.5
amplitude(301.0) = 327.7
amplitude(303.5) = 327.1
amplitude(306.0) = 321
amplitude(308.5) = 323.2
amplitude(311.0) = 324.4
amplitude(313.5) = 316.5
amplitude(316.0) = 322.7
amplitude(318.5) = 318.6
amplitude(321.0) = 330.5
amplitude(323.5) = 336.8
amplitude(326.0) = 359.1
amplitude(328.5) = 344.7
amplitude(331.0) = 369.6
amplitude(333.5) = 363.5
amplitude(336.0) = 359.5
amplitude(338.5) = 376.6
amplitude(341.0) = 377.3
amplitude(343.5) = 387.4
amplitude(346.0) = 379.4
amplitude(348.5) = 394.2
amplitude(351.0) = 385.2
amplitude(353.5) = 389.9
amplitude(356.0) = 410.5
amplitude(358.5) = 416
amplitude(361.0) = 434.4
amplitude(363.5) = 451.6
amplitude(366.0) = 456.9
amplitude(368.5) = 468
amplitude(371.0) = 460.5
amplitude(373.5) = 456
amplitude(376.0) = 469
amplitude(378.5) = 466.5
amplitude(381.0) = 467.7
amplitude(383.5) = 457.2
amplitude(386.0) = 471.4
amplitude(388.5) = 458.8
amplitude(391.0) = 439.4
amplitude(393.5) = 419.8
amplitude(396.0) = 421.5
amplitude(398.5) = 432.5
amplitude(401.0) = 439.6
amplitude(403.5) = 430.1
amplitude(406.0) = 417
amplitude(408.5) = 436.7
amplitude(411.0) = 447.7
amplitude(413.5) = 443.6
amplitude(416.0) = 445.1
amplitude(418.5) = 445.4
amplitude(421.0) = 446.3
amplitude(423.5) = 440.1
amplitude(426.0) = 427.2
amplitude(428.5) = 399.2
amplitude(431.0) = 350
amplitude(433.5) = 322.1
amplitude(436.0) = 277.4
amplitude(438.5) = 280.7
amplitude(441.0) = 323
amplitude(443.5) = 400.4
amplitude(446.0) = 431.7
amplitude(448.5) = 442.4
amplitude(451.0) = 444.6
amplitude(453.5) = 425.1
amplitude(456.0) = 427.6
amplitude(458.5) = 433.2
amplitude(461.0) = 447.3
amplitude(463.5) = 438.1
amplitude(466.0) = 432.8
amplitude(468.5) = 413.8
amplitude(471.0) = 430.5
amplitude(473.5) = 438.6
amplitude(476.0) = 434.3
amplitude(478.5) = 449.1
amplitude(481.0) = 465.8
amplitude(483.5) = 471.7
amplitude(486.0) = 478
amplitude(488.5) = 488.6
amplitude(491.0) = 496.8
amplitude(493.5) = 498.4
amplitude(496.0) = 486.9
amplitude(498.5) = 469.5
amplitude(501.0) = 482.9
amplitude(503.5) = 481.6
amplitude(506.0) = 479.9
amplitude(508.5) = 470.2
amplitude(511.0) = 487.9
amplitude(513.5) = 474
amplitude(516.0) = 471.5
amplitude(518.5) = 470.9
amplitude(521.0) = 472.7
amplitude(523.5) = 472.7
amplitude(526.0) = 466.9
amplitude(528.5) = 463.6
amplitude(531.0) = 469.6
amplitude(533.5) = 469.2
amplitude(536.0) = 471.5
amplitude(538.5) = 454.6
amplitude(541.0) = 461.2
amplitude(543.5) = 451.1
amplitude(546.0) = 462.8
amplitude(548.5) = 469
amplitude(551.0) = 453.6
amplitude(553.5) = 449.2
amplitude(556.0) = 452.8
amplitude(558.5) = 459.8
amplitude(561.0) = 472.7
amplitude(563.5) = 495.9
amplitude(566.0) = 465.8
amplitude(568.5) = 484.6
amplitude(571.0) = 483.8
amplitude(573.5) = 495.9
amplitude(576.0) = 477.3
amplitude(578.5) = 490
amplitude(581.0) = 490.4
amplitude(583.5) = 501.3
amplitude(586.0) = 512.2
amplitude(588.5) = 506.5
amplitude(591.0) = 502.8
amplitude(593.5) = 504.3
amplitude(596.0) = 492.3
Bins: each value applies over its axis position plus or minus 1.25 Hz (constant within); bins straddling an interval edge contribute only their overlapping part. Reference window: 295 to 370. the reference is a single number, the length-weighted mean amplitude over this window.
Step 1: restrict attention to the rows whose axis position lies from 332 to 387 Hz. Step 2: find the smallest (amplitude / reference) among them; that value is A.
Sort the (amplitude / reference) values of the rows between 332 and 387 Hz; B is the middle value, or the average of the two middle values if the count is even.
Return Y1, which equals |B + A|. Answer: 2.1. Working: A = 1.0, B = 1.15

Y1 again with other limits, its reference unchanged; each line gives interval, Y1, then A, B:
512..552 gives 2.5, 1.2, 1.27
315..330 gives 1.8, 0.9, 0.91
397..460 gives 1.9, 0.8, 1.17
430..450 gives 1.7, 0.8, 0.91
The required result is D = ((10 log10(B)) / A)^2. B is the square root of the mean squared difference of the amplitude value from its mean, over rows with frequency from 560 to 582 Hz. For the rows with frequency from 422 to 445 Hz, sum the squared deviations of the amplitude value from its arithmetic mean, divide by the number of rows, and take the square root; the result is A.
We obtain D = 0.03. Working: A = 58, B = 10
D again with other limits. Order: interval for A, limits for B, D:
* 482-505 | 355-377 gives 1.92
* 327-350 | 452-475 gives 0.45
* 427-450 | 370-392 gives 0.03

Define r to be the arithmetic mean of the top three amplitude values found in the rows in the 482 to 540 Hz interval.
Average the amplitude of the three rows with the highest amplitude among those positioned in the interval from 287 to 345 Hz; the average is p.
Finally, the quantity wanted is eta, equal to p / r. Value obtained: 0.77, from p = 380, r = 495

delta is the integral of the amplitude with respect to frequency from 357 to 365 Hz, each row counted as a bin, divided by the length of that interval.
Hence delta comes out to 434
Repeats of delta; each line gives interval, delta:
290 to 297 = 334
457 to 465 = 439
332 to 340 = 367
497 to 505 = 478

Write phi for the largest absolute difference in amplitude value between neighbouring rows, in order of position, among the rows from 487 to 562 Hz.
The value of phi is 18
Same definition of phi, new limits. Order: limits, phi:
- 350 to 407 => 21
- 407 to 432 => 49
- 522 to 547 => 17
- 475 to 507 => 17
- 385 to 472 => 77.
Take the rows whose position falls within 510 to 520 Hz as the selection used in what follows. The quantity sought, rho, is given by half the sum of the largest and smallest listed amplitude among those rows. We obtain 479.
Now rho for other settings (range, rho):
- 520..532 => 468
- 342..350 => 387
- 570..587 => 495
